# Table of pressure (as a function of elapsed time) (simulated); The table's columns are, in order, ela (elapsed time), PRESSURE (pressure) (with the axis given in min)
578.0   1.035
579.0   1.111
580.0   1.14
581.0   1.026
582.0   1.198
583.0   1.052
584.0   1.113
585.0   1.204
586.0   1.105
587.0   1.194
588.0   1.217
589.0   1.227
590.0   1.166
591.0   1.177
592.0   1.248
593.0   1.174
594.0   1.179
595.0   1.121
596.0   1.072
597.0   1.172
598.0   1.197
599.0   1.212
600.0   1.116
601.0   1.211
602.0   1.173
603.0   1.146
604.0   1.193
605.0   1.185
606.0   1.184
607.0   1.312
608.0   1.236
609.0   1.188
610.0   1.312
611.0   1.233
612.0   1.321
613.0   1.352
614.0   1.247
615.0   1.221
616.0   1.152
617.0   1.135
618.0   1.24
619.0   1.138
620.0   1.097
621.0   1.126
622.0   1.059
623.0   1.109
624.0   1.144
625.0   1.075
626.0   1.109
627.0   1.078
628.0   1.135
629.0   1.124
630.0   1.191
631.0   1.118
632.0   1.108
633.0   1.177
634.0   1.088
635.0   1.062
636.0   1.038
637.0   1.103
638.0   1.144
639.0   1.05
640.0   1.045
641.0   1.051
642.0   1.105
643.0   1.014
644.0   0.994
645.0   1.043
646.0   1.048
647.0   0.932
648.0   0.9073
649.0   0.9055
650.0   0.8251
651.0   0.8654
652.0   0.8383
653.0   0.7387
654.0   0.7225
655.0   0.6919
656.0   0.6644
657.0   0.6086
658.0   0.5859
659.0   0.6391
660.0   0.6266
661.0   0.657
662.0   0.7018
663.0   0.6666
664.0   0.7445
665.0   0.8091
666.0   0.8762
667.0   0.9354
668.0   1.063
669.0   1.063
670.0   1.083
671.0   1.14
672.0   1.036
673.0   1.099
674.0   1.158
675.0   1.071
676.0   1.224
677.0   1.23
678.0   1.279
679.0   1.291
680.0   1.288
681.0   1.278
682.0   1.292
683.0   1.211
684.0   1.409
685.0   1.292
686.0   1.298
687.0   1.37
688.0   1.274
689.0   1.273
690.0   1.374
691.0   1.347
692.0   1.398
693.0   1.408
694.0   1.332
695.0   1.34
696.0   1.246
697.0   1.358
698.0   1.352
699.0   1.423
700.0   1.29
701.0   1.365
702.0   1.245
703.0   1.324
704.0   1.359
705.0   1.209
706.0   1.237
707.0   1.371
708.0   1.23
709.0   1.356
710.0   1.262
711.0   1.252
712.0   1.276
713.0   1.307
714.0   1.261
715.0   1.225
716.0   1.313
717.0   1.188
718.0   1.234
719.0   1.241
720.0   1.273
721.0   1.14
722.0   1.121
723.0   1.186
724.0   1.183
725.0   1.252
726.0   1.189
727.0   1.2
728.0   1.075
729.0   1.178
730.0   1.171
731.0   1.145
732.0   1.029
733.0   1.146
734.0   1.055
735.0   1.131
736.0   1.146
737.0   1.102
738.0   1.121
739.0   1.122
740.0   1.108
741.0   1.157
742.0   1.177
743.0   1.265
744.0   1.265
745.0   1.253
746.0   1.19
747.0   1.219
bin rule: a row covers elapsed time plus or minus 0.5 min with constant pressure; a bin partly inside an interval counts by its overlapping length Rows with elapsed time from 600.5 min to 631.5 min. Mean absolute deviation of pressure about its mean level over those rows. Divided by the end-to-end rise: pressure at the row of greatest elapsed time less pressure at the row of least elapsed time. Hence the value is -0.7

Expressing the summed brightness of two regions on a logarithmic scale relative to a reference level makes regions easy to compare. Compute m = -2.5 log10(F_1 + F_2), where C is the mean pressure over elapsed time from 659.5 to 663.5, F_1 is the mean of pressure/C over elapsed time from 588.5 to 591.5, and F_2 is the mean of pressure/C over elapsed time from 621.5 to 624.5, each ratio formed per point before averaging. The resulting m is -1.35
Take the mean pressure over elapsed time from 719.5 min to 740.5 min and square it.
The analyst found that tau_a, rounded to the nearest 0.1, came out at 1.3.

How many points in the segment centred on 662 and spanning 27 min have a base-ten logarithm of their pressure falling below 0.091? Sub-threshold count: 27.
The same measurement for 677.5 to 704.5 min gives 1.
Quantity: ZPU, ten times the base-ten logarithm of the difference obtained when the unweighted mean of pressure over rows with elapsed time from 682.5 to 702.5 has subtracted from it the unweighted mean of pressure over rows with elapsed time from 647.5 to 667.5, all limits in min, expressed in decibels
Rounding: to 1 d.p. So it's -2.4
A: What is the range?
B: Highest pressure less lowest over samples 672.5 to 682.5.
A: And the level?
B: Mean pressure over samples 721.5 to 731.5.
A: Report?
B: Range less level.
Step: -0.95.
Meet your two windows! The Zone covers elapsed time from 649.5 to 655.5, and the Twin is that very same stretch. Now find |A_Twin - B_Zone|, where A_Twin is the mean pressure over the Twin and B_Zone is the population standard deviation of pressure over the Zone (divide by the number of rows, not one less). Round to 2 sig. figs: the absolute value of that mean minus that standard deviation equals 0.72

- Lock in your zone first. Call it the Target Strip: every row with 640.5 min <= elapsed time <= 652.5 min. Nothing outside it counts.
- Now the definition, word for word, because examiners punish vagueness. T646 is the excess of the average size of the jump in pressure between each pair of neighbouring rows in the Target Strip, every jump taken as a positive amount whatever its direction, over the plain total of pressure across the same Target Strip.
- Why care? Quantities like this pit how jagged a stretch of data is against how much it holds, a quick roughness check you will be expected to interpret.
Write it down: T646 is -11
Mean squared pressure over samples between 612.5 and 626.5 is 1.35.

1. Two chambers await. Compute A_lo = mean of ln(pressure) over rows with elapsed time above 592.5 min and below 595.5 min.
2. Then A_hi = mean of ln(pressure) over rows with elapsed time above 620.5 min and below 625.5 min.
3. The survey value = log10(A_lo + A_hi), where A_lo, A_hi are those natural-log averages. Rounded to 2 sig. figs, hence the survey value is -0.61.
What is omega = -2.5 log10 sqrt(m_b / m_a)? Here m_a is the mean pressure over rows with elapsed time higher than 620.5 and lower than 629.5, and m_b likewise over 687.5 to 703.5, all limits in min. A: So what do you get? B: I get -0.10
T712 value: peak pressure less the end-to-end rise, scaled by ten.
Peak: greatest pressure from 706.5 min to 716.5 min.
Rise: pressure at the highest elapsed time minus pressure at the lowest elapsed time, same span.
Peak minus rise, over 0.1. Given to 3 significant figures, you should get 14.3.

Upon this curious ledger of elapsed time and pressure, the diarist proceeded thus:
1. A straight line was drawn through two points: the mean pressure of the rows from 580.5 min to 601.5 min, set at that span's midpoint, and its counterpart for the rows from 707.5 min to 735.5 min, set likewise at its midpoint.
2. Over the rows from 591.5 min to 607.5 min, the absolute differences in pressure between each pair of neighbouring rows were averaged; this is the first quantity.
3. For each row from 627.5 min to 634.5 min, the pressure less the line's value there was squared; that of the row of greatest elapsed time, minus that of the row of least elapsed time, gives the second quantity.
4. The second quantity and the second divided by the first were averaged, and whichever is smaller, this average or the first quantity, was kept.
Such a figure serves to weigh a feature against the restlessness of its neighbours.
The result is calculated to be 0.051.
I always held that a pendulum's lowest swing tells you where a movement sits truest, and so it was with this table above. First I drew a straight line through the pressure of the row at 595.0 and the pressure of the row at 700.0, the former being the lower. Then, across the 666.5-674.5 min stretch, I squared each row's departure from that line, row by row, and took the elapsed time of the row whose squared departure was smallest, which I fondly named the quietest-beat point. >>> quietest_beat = 674.0 min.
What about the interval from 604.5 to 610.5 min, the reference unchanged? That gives 609.0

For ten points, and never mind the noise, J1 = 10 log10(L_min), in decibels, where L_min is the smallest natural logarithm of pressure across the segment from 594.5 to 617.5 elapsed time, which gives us -11.6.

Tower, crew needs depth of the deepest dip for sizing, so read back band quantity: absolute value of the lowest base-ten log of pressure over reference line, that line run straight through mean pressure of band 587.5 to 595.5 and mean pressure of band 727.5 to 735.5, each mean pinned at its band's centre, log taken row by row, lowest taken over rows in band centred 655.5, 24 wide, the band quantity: 0.29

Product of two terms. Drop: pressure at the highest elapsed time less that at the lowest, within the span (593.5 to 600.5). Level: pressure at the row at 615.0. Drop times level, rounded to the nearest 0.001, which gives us -0.077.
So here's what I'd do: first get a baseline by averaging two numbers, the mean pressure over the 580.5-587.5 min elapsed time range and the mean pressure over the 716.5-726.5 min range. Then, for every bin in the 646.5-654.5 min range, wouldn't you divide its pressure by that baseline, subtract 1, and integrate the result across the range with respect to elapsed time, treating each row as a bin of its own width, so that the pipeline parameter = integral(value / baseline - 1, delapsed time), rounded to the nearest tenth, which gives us -2.2 min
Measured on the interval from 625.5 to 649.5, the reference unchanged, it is -2.0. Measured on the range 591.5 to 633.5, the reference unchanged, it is 0.4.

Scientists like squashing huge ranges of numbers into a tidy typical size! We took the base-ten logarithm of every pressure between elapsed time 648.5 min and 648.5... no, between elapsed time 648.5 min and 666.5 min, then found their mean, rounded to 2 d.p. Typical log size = -0.14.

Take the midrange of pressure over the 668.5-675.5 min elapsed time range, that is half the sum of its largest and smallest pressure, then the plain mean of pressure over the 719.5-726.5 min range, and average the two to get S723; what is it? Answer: 1.14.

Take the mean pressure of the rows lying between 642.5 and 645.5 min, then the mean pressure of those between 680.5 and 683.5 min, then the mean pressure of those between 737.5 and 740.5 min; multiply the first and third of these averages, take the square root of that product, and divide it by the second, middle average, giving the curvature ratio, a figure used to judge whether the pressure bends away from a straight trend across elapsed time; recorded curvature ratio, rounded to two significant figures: 0.85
